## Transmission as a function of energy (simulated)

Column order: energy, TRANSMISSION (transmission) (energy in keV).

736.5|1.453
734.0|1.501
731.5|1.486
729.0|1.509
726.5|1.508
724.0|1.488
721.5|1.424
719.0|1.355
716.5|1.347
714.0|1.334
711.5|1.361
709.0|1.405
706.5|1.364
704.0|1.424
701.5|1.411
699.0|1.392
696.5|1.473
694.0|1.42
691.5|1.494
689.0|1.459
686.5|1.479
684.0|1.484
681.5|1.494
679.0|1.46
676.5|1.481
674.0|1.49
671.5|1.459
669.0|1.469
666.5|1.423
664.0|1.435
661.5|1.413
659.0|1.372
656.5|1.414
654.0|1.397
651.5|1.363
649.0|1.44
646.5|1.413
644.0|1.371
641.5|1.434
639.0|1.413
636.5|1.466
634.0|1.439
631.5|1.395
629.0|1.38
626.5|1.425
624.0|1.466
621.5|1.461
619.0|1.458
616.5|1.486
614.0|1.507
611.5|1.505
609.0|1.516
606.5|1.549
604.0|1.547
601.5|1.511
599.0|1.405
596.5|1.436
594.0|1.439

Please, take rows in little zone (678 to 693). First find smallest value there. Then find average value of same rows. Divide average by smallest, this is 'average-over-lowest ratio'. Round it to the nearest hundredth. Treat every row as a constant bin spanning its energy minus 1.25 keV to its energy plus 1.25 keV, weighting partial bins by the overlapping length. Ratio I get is 1.01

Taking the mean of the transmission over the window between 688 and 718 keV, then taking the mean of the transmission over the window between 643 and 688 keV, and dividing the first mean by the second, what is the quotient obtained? 0.98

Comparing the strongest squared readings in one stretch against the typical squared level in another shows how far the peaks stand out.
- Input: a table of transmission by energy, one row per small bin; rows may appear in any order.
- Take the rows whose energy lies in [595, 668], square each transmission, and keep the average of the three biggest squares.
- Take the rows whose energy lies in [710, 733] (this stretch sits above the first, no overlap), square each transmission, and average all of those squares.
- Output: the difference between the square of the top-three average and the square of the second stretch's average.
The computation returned 1.5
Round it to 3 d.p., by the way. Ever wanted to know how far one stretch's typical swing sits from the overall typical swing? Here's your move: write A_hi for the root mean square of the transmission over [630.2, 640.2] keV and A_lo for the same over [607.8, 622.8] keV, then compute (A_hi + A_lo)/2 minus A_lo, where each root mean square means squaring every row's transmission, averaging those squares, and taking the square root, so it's -0.030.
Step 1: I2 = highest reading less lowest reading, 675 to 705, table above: 0.102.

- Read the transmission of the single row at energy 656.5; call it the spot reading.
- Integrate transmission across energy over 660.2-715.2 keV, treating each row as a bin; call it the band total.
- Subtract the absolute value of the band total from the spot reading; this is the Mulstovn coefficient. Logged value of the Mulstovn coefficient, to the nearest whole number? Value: -78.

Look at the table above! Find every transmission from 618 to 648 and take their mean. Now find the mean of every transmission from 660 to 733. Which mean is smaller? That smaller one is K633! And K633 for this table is 1.43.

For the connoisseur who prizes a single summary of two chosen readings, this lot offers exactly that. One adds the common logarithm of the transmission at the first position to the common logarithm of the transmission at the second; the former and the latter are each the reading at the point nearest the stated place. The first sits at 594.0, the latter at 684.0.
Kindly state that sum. 0.329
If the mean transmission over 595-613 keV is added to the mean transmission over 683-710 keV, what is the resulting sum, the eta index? 2.932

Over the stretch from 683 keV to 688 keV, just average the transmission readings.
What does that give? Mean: 1.48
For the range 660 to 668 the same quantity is 1.42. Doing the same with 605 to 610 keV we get 1.53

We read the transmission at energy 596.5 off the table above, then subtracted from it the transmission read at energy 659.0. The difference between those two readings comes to 0.06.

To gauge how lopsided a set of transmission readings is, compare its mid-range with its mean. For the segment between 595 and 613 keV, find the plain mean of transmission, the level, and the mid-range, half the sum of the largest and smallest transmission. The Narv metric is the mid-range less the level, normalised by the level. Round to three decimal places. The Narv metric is -0.012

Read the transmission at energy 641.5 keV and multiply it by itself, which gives 2.06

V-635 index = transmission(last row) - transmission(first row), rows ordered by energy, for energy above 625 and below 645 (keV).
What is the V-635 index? -0.05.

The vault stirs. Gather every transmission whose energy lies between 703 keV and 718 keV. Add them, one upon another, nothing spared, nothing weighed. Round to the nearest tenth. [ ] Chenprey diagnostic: 8.2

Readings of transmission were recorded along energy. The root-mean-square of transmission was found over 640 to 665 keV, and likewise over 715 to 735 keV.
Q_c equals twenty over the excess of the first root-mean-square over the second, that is -415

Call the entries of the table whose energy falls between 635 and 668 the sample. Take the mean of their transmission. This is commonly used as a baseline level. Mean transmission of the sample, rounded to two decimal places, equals 1.41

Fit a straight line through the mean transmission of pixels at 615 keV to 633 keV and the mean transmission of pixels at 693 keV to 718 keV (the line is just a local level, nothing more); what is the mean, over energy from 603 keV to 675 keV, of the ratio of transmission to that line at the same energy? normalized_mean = 1.01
